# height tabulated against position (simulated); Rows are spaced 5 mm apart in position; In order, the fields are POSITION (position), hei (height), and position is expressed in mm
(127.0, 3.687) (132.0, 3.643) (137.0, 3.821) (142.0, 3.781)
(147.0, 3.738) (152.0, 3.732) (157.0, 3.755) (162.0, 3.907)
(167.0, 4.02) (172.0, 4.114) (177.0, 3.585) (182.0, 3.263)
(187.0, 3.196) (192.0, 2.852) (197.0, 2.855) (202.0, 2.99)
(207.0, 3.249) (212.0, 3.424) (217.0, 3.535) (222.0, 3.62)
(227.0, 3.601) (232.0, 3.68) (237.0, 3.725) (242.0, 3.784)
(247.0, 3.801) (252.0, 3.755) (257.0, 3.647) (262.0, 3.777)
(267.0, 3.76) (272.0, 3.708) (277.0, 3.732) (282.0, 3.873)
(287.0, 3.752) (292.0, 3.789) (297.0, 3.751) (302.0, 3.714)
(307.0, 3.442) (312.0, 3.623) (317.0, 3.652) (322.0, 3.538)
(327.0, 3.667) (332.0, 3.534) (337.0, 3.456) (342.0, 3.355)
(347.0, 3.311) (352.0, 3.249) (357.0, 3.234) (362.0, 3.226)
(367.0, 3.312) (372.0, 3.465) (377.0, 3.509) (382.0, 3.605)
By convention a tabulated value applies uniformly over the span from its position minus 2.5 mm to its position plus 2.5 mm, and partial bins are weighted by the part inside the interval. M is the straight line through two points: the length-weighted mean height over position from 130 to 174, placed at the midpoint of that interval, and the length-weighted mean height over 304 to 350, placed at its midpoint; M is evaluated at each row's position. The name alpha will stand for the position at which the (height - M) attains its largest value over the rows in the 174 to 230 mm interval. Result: 222.0 mm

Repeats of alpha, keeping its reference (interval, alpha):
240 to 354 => 282.0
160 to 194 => 172.0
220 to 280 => 262.0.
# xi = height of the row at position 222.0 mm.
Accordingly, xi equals 3.62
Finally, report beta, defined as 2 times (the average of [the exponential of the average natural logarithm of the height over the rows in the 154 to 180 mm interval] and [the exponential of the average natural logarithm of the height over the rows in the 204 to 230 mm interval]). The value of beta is 7.35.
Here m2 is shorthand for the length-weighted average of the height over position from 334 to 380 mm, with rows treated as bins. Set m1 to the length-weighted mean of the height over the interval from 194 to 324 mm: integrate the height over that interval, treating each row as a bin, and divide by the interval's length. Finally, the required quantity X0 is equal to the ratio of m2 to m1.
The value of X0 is 0.93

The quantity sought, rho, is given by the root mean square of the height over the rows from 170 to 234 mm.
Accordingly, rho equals 3.40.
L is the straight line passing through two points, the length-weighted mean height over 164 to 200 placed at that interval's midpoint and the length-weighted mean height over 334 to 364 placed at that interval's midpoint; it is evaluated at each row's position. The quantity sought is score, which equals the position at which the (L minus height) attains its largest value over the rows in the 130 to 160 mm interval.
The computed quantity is 132.0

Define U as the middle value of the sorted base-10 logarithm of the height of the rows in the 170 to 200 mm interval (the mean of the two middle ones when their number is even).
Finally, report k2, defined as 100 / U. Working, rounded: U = 0.509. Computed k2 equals 196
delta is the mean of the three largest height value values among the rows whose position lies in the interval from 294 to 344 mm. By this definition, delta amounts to 3.7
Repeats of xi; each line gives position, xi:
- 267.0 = 3.76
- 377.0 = 3.509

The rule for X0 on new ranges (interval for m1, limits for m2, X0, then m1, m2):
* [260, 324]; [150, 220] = 0.94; 3.70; 3.46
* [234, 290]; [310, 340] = 0.95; 3.76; 3.57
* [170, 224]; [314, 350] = 1.05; 3.32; 3.50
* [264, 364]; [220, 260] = 1.04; 3.57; 3.70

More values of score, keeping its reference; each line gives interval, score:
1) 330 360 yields 357.0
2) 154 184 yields 182.0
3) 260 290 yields 272.0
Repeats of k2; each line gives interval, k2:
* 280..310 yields 174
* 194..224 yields 191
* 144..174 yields 171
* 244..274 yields 174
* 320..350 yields 184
